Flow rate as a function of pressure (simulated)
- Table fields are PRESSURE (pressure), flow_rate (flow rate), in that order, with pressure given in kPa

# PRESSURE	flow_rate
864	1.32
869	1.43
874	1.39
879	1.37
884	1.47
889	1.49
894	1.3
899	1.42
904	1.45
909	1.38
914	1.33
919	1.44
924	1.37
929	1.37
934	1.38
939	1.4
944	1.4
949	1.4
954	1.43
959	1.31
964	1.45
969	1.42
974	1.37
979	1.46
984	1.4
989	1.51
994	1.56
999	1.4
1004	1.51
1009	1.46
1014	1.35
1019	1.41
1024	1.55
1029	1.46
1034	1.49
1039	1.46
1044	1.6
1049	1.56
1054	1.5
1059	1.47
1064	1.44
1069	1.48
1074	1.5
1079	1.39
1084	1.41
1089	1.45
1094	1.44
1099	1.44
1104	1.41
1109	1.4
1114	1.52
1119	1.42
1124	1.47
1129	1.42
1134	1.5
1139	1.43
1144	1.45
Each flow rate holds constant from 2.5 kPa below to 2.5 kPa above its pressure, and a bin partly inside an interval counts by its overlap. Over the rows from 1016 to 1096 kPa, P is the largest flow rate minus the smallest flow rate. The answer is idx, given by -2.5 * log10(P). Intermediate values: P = 0.21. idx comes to 1.69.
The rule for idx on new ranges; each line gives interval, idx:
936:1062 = 1.34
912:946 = 2.40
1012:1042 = 1.75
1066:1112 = 2.40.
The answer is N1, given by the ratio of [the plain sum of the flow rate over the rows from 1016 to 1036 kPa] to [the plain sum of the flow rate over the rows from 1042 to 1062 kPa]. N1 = 0.96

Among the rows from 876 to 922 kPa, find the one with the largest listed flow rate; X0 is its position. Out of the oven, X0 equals 889 kPa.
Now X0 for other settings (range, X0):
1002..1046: 1044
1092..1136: 1114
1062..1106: 1074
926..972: 964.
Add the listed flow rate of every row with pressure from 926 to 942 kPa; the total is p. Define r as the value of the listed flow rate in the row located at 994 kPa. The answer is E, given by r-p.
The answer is -2.59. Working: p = 4.15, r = 1.56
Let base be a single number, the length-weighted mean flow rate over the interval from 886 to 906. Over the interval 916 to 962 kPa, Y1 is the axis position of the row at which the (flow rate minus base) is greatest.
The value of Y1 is 919 kPa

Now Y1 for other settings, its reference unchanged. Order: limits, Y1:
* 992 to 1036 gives 994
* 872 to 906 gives 889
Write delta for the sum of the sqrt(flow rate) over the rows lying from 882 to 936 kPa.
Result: 13.0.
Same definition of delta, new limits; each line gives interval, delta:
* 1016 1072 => 13.4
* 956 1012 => 13.2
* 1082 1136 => 13.2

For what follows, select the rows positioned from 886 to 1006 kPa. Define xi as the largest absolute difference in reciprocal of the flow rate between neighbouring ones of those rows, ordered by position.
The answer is 0.098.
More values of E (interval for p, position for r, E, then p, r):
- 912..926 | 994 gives -2.58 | 4.14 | 1.56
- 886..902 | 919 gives -2.77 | 4.21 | 1.44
